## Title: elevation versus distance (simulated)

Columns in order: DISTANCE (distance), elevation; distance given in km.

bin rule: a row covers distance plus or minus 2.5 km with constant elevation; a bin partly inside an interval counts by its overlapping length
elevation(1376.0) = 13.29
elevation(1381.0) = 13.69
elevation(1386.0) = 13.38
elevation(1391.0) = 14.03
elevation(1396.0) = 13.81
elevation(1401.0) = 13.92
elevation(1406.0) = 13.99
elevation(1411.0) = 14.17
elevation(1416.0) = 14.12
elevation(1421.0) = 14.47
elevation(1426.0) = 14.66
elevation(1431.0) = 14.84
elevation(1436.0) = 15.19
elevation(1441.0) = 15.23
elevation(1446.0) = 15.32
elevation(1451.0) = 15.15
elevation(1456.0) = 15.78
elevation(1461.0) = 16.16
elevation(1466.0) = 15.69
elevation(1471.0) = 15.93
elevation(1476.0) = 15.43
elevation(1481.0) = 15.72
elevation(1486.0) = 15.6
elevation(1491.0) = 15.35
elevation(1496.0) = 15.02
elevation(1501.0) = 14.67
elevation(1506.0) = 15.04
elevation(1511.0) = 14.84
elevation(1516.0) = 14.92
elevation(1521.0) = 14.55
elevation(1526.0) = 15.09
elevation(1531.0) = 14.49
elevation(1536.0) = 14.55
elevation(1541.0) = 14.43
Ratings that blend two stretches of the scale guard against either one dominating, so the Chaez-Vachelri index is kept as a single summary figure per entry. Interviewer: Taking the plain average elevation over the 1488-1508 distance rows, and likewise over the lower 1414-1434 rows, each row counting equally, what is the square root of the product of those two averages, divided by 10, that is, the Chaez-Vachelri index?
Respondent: 1.48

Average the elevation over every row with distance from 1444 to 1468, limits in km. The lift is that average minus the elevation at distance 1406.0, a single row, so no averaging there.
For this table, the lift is 1.6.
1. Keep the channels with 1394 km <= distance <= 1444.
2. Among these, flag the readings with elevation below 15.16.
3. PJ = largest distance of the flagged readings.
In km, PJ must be 1431.0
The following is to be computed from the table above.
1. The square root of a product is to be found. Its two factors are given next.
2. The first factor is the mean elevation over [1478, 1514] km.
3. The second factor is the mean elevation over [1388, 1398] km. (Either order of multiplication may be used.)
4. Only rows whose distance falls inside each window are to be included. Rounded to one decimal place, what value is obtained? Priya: 14.5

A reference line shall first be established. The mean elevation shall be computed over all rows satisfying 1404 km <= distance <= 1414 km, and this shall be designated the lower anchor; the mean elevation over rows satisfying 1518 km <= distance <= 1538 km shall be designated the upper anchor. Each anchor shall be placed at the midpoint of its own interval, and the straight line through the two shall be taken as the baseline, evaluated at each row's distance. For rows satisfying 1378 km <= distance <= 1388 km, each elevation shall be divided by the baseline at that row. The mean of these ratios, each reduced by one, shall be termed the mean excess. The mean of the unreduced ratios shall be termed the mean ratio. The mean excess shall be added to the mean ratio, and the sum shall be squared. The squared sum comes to 0.88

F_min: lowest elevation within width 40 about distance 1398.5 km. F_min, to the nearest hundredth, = 13.38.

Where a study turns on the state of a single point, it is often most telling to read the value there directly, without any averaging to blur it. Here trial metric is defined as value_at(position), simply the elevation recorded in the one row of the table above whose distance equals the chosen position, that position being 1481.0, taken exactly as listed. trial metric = 15.72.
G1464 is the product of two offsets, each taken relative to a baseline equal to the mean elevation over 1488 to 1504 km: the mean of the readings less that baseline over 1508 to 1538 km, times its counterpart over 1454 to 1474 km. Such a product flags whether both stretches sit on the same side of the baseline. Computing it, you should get -0.24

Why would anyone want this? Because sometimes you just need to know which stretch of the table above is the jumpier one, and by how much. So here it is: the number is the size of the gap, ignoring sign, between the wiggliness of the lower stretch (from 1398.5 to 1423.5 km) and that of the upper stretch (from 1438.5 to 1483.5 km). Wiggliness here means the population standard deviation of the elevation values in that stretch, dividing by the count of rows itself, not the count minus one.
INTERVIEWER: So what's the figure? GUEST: 0.13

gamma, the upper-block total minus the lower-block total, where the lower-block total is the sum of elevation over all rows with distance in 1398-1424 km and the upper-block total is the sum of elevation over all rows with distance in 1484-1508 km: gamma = 5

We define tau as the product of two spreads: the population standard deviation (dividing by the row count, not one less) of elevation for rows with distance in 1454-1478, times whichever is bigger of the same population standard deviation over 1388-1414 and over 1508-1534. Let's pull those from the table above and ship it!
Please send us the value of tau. 0.055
